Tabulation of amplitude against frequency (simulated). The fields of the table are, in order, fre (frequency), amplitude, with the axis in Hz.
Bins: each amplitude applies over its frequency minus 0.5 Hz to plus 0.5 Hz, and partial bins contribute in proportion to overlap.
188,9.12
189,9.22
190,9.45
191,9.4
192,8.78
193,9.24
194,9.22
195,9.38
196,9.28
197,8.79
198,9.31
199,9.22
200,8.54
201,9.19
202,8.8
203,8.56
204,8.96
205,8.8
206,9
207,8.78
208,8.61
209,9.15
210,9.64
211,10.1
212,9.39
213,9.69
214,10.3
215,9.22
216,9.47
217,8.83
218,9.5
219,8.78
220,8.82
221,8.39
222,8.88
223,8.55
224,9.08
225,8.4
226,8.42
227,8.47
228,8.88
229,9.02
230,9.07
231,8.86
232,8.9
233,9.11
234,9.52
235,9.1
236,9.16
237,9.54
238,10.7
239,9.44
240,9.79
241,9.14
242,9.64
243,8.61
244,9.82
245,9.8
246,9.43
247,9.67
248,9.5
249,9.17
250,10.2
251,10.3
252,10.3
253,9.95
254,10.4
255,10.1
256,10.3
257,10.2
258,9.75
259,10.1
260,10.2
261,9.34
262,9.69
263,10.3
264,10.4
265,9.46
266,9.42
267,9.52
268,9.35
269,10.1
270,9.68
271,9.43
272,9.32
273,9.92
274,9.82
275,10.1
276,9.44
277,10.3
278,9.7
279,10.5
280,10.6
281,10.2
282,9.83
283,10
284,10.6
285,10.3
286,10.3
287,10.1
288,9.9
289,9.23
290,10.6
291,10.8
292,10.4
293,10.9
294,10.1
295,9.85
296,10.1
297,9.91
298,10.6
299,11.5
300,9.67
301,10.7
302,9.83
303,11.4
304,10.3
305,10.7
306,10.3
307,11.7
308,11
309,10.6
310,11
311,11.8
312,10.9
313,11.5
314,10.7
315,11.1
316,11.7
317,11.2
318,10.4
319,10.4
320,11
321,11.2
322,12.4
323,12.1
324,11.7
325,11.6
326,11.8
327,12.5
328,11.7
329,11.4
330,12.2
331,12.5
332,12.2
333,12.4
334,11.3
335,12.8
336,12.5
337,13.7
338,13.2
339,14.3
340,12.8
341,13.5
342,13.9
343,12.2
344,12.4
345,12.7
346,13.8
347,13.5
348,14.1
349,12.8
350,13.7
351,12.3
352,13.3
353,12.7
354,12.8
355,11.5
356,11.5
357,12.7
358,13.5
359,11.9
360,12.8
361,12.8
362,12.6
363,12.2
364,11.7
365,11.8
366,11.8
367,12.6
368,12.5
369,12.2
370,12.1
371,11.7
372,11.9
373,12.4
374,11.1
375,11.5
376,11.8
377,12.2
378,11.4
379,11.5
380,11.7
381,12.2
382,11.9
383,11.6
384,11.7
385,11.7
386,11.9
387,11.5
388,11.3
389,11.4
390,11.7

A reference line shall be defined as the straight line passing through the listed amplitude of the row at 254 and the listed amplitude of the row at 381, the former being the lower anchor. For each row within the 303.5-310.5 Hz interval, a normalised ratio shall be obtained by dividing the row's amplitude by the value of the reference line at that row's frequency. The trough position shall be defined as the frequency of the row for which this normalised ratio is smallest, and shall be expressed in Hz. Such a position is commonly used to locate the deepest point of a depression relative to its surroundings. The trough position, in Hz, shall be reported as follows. 306 Hz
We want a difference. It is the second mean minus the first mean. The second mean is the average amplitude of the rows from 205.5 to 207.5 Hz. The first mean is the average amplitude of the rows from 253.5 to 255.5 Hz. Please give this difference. -1.4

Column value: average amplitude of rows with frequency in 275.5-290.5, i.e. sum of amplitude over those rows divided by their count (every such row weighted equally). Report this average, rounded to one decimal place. 10.1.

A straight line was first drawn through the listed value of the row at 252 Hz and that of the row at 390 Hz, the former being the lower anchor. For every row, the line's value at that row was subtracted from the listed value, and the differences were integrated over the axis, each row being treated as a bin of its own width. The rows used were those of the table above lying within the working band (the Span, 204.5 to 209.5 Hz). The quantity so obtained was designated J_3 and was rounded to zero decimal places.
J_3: -5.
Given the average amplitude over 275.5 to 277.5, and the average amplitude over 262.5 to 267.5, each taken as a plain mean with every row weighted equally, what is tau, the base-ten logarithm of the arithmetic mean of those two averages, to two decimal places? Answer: 0.99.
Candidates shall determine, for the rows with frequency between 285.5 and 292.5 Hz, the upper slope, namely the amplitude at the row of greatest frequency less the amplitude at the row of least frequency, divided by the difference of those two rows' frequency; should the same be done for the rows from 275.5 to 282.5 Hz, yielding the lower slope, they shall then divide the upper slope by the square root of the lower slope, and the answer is 0.1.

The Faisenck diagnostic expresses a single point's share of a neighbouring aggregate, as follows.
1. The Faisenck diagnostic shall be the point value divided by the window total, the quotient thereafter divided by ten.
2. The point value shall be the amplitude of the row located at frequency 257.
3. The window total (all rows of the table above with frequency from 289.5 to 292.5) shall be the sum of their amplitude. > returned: 0.032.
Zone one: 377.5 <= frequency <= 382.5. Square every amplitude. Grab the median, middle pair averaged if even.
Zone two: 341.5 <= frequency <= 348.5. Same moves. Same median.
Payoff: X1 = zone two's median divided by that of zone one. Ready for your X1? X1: 1.3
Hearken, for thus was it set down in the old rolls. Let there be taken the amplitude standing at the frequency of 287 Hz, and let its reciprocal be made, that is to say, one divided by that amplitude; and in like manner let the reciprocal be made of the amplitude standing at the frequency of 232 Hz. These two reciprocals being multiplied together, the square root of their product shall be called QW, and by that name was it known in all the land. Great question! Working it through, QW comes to 0.105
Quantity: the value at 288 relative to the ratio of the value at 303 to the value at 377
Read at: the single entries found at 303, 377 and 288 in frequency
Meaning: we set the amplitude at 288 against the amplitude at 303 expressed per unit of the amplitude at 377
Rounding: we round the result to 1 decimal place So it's 10.6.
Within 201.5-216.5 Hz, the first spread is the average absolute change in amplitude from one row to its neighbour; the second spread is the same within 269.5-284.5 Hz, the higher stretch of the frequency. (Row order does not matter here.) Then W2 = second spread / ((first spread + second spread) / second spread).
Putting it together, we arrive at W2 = 0.21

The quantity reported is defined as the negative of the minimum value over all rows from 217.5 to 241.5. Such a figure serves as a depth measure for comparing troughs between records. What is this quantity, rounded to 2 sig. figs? -8.4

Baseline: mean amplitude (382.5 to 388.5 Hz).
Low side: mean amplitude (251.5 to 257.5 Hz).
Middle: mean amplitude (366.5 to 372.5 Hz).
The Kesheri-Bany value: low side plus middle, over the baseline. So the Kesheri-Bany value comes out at 1.93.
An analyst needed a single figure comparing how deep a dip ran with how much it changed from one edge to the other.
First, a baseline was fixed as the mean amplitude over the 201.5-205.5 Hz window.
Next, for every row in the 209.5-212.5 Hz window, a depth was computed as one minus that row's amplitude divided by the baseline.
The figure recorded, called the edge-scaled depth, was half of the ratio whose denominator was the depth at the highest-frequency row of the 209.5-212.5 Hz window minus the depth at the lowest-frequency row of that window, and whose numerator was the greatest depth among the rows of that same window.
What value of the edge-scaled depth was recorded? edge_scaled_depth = -1.22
